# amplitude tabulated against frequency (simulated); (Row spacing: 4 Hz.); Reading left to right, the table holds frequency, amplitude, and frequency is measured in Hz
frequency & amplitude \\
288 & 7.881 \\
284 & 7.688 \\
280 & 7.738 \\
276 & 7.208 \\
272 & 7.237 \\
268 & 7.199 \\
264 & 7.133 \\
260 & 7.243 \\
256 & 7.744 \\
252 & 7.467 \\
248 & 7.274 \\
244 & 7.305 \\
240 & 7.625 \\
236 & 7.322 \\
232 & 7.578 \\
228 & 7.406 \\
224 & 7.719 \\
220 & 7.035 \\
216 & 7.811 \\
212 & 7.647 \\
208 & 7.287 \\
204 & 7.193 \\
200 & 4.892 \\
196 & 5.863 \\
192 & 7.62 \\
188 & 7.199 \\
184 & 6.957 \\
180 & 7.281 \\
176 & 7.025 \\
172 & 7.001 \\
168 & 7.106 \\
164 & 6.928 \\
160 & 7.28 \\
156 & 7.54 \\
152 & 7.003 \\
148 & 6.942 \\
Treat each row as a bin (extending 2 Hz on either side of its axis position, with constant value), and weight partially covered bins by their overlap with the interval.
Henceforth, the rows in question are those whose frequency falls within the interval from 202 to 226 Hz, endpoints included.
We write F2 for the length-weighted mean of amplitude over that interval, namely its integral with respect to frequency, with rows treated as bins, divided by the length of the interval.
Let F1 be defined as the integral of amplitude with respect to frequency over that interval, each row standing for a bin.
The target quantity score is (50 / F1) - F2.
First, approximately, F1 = 179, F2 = 7.45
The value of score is -7.17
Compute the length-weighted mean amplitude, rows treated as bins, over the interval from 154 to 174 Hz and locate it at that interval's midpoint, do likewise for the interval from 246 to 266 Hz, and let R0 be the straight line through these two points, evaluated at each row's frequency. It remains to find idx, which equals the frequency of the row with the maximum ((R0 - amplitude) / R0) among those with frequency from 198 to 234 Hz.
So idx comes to 200 Hz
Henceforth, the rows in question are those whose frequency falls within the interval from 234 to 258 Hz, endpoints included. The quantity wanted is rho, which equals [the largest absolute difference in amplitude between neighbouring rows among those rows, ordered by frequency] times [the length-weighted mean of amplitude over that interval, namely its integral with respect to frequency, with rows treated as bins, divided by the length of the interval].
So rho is 2.4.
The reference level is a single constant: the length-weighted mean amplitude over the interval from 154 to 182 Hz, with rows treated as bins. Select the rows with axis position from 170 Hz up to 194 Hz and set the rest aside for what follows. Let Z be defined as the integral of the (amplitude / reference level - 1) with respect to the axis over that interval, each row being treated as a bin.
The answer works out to 0.0 Hz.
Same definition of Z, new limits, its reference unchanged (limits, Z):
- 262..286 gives 0.7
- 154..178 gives -0.1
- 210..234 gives 1.2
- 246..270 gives 0.6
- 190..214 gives -1.4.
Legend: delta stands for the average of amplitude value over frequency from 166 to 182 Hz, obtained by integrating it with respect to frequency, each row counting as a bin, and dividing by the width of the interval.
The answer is 7.10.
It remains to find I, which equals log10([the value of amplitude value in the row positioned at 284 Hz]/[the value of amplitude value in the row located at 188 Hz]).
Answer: 0.029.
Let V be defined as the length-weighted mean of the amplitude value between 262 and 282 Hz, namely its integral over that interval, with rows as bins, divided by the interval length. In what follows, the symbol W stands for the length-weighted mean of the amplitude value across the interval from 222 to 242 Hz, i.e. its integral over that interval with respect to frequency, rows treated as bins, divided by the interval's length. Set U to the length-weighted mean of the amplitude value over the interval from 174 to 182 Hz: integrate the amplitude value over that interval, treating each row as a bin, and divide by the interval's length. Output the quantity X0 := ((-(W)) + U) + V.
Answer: 6.9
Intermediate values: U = 7.15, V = 7.3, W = 7.53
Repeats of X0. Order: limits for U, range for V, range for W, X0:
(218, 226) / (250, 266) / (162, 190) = 7.7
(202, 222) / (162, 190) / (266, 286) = 7.1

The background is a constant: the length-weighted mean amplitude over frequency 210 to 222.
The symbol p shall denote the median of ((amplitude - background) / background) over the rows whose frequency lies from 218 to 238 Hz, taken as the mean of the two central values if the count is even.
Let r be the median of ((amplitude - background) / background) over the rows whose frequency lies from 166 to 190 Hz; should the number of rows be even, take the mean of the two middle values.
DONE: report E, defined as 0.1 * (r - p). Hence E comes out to -0.0045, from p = -0.012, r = -0.06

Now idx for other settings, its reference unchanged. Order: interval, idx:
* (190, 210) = 200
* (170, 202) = 200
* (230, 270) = 264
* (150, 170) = 164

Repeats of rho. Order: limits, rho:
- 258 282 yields 3.9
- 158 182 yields 2.5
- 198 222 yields 16.1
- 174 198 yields 12.3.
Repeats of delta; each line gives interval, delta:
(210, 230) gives 7.52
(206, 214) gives 7.47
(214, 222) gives 7.42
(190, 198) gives 6.74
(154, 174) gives 7.17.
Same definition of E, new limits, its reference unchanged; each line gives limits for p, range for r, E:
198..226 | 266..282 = -0.0009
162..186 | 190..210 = 0.0024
